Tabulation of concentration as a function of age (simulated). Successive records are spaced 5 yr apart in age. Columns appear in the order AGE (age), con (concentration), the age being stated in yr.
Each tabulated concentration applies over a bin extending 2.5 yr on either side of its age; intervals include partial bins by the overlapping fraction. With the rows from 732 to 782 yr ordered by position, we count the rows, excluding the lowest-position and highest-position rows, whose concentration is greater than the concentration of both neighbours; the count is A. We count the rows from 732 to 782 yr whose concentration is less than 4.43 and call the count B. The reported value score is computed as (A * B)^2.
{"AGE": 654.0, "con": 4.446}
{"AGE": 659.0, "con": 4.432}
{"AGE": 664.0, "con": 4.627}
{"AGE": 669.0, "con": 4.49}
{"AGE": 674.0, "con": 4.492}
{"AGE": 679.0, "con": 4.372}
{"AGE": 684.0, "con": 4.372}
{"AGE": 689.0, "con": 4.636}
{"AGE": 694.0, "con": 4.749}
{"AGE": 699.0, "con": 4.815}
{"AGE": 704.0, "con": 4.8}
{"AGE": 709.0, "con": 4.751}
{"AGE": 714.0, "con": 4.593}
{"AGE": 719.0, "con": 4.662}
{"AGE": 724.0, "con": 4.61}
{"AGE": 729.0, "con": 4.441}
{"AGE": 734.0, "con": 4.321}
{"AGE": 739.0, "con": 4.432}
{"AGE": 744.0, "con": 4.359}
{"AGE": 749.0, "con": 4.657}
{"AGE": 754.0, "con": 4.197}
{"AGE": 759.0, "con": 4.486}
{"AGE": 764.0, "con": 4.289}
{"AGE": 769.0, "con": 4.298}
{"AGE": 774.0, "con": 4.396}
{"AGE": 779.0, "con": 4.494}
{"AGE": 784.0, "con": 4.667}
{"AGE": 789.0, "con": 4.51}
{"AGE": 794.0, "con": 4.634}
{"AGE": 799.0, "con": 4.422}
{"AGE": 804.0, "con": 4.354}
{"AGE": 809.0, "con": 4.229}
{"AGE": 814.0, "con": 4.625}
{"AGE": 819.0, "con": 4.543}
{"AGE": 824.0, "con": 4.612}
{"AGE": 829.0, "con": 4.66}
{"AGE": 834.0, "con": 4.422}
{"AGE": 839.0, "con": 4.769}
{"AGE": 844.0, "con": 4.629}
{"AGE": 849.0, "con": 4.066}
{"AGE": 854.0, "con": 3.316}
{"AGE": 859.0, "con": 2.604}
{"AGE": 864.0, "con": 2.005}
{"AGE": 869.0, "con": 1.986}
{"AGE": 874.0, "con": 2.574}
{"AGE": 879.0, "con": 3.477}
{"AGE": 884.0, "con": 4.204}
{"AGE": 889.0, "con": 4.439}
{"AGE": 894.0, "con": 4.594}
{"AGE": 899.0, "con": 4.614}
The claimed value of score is 324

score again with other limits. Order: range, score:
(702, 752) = 16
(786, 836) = 144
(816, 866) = 100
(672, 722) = 4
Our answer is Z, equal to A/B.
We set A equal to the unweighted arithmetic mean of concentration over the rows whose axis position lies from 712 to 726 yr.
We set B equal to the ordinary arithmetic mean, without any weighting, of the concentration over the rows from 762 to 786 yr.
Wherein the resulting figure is 1.04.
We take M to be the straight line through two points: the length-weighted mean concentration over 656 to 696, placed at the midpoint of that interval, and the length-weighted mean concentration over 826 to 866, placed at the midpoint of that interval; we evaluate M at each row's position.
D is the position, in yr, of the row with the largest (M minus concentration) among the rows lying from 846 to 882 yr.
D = 864.0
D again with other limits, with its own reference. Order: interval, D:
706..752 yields 734.0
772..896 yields 864.0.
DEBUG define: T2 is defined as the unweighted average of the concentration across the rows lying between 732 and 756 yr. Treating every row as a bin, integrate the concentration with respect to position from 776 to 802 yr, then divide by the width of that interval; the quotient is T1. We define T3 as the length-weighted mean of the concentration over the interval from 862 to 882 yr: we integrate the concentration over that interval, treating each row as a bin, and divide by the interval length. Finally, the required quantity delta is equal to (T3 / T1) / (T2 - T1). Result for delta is -3.9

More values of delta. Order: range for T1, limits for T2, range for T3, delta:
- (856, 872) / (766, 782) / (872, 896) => 0.8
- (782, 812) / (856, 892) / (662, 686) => -0.7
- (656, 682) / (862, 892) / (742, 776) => -0.7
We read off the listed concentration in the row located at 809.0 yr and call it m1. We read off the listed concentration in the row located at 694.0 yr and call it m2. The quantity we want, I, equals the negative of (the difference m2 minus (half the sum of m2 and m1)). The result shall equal -0.26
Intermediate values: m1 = 4.229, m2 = 4.749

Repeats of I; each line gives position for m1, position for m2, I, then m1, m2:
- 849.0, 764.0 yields -0.11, 4.066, 4.289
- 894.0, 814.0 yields -0.02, 4.594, 4.625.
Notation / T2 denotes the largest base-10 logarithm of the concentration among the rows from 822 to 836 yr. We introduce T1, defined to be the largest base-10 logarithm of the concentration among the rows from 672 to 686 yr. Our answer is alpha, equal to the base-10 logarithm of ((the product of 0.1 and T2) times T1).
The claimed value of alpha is -1.36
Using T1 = 0.65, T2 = 0.668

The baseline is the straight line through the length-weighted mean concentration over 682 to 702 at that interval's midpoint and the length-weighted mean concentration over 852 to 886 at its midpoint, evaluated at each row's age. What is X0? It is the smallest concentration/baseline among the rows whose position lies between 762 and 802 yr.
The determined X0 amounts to 1.1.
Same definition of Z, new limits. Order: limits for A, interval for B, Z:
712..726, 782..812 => 1.03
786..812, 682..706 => 0.95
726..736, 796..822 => 0.99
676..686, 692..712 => 0.91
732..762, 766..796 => 0.98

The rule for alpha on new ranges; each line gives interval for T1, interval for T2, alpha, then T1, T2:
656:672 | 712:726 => -1.35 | 0.67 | 0.669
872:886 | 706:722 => -1.37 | 0.62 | 0.677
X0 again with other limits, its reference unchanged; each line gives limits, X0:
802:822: 1.2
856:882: 0.7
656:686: 0.9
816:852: 1.3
